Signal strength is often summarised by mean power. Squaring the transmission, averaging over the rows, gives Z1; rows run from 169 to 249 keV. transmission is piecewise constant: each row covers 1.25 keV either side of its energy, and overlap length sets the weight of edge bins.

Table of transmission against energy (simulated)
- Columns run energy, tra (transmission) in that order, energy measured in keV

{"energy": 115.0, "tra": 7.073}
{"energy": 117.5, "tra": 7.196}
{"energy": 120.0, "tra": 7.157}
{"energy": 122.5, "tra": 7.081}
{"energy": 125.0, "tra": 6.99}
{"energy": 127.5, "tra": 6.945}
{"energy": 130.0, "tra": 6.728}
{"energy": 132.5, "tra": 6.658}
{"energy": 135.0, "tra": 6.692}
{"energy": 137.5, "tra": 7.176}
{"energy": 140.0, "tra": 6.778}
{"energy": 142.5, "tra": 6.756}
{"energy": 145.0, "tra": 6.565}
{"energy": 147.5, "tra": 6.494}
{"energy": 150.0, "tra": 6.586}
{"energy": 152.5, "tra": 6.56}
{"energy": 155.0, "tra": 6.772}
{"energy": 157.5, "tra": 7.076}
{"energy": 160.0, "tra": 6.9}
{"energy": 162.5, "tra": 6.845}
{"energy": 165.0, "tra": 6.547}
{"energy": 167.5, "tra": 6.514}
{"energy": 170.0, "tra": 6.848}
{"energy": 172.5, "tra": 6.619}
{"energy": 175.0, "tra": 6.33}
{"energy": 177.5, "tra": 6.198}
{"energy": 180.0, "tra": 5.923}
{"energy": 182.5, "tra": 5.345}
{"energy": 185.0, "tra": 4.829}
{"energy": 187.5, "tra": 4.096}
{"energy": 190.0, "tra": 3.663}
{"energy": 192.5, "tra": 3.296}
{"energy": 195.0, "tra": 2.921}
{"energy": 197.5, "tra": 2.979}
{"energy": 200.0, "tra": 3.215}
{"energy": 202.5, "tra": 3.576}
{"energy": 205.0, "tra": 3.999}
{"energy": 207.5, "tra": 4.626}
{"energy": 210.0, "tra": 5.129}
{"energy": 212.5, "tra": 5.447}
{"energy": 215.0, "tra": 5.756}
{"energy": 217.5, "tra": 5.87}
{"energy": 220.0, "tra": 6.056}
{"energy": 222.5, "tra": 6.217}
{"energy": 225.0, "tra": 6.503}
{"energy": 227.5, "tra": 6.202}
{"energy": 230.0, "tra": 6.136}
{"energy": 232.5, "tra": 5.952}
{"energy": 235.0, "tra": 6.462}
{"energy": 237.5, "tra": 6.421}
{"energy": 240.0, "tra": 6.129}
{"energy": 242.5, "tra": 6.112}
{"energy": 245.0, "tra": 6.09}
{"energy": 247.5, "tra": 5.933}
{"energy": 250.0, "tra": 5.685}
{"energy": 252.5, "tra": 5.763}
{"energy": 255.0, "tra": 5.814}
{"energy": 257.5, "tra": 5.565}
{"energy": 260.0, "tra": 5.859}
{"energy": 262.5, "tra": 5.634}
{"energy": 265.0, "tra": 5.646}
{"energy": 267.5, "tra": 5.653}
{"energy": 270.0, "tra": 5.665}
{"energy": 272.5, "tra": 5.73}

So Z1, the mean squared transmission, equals 30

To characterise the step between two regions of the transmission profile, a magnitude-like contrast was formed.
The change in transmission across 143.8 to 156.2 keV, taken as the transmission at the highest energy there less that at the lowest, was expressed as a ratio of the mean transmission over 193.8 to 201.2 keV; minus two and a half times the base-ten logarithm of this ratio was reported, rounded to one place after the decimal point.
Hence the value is 2.9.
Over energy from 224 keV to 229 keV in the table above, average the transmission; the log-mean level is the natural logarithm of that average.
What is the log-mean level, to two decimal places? 1.85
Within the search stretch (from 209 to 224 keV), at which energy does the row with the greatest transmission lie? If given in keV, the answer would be 222.5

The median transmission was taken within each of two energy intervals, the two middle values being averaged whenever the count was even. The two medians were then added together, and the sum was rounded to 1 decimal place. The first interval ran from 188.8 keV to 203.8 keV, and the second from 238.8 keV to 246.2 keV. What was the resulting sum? 9.4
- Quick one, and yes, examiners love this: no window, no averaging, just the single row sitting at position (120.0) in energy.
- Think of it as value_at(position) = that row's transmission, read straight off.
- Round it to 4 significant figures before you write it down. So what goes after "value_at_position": 7.157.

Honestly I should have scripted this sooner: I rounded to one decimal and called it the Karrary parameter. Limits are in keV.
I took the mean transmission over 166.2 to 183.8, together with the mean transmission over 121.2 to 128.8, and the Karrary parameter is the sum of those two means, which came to 13.3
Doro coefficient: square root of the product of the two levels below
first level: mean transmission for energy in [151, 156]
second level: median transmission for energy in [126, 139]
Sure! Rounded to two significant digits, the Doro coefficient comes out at 6.7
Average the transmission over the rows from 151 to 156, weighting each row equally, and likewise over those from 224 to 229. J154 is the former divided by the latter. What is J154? 1.05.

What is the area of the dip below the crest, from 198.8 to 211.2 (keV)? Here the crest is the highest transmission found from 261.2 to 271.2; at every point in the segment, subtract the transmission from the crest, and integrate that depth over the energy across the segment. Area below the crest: 19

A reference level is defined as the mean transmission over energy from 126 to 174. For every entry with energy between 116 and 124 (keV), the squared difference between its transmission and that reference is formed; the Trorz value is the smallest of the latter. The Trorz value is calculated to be 0.12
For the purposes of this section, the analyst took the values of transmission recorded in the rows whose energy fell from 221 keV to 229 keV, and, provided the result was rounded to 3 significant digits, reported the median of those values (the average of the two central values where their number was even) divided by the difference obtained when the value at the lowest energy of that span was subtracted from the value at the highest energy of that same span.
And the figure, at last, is -414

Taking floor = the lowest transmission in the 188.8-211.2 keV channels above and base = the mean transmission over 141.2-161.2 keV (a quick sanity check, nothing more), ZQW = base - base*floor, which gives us -13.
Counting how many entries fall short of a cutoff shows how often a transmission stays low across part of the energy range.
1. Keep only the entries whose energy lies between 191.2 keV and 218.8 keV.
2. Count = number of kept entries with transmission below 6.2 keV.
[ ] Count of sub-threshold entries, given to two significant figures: 11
